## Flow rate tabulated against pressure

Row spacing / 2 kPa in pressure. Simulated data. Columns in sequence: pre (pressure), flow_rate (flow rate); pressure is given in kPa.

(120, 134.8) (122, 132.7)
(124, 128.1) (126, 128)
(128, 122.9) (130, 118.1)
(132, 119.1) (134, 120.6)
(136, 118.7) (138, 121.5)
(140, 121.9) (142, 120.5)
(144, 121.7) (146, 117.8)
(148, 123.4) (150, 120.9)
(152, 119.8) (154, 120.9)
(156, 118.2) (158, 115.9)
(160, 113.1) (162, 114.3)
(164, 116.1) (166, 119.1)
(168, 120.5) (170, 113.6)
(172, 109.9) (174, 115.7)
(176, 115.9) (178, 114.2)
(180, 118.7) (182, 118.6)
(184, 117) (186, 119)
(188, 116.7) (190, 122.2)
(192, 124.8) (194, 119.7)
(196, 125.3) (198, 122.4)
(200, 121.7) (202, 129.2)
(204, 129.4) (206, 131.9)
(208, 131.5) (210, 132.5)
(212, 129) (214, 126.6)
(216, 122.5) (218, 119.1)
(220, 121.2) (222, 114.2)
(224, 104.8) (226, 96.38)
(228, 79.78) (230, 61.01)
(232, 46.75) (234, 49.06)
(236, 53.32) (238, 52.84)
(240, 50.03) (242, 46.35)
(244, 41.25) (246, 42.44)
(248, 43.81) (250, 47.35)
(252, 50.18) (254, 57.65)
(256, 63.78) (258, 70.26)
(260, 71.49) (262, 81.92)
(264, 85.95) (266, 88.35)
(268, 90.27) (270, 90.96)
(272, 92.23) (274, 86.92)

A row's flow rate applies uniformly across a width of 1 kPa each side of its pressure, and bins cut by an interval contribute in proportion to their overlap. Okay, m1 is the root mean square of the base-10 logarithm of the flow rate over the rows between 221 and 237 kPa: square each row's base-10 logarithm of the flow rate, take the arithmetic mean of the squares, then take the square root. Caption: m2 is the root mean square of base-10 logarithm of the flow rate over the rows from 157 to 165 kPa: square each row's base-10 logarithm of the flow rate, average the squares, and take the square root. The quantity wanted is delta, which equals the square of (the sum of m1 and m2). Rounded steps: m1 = 1.86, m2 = 2.06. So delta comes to 15.37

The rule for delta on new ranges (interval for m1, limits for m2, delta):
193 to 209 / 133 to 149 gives 17.50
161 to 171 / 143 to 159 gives 17.19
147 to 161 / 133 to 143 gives 17.28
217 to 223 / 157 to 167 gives 17.10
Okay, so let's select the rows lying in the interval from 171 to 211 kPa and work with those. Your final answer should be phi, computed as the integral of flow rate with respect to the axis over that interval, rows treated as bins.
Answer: 4873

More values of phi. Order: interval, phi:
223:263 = 2421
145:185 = 4687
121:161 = 4848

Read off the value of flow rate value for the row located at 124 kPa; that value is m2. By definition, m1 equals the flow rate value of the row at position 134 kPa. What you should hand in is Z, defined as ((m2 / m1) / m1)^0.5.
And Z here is 0.0938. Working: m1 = 120.6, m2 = 128.1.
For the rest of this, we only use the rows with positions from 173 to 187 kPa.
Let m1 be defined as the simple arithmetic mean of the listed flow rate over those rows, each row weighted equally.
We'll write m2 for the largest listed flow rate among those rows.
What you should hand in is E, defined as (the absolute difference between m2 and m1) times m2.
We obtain 236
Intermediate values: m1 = 117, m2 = 119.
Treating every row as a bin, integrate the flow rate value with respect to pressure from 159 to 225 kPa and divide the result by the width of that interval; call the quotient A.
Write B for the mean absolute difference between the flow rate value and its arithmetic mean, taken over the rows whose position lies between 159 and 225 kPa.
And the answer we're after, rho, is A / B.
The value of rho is 23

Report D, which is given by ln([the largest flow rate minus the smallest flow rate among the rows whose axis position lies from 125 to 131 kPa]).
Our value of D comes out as 2.29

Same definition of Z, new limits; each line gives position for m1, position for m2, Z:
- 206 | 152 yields 0.0830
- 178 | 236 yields 0.0639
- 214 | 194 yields 0.0864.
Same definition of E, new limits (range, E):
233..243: 160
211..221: 686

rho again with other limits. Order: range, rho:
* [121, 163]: 38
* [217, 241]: 3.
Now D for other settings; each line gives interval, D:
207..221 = 2.60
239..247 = 2.17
